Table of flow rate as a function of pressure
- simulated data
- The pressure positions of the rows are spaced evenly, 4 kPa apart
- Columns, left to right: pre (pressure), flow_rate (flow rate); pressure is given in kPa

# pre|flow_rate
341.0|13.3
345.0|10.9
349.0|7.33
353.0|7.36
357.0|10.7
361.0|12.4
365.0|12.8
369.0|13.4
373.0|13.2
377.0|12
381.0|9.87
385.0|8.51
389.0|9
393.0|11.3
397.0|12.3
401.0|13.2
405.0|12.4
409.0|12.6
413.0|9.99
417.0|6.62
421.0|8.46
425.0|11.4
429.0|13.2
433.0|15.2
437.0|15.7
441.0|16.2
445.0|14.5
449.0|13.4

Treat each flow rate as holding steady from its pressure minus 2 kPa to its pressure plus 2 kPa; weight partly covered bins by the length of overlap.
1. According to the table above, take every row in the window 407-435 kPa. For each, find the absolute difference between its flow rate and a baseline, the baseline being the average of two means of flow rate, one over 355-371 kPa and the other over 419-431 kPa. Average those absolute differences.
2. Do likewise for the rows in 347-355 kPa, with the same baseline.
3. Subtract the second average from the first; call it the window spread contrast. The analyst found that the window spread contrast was -2.0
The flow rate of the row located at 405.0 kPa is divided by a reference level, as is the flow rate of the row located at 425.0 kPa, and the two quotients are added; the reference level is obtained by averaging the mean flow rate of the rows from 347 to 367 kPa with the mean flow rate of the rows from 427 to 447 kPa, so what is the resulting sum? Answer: 1.9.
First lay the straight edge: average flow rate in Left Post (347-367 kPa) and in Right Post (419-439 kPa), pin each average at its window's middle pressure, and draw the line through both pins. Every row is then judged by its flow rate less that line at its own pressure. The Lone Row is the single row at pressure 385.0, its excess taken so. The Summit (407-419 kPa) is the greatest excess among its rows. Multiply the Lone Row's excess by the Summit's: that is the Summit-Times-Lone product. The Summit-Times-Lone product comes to -1.5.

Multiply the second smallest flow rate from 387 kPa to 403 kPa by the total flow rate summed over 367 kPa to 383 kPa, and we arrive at 548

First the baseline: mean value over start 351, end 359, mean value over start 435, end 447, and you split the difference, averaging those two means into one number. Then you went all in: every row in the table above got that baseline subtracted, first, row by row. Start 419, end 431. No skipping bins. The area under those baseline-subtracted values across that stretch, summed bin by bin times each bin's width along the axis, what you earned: -15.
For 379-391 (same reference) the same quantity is -37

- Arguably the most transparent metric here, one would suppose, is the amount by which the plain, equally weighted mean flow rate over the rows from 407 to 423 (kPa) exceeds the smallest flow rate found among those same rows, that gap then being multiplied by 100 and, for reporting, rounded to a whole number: 280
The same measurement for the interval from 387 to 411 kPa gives 280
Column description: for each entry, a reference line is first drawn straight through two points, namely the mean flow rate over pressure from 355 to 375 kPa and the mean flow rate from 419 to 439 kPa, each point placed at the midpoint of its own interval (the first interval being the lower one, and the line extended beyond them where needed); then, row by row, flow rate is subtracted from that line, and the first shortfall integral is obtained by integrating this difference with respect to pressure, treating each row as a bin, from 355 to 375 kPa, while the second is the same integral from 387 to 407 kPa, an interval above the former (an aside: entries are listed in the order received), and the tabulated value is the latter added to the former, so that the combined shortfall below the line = 20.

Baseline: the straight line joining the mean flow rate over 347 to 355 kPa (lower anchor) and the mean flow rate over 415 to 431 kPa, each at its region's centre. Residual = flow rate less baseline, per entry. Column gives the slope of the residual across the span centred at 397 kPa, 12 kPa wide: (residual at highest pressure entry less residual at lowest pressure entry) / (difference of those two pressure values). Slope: 0.20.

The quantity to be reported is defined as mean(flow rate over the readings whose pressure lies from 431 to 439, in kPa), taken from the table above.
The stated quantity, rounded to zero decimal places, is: 15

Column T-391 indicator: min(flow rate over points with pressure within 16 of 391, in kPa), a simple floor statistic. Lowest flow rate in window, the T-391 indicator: 8.51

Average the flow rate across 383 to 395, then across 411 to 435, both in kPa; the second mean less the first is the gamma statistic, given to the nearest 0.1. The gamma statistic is 1.2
